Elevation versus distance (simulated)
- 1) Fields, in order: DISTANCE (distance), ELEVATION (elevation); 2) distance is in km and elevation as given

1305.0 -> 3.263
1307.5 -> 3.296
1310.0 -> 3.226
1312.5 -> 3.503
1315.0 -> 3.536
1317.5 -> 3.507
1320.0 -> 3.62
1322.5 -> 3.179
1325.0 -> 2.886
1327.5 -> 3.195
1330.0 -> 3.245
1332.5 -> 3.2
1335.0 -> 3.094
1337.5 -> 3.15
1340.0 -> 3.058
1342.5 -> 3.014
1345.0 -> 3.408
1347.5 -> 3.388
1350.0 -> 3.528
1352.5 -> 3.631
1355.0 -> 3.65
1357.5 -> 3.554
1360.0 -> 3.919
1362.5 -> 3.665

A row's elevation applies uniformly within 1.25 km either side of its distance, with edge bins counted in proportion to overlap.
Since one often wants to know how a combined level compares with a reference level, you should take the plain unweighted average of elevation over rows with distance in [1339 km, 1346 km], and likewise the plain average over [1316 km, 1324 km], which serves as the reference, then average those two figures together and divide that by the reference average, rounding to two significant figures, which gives 0.96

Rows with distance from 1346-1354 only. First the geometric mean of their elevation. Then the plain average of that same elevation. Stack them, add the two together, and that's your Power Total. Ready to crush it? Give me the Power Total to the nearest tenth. 7.0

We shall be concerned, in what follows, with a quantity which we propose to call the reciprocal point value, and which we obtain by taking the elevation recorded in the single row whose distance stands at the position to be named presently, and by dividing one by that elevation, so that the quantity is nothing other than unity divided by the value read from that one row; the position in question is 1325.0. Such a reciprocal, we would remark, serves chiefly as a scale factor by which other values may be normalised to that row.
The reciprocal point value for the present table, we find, 0.347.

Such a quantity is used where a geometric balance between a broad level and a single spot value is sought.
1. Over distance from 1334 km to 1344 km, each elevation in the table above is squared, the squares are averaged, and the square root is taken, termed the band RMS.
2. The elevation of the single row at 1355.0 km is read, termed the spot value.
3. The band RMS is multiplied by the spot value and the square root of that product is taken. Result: 3.35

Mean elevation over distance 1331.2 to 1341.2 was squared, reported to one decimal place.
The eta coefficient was 9.8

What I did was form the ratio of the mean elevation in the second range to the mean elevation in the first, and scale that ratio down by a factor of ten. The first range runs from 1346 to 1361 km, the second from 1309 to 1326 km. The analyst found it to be 0.093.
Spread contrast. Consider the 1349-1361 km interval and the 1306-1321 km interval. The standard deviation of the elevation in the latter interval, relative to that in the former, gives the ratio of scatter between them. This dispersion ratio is 1.0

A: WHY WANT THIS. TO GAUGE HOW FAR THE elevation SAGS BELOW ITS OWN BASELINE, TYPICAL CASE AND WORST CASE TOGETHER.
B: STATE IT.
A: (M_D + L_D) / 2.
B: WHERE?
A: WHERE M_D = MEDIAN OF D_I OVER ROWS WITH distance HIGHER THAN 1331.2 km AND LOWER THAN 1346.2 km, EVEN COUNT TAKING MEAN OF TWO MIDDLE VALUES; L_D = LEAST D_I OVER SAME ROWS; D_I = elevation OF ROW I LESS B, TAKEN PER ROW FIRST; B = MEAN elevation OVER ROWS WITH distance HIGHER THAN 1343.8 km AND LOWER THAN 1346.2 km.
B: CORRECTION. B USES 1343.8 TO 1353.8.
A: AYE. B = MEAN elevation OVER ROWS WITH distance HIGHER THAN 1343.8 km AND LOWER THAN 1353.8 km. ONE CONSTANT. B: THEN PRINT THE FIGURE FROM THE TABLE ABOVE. -0.42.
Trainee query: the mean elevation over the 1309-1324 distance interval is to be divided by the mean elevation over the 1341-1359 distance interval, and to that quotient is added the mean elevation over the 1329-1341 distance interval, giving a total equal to 4.14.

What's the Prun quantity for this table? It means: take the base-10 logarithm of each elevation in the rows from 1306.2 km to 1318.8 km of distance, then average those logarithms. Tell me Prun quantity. 0.533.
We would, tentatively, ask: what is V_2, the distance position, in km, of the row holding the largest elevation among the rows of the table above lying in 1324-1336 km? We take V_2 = 1330.0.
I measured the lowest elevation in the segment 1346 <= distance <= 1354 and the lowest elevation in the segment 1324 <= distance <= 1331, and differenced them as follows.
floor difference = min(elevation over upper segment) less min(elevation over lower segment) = 0.50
